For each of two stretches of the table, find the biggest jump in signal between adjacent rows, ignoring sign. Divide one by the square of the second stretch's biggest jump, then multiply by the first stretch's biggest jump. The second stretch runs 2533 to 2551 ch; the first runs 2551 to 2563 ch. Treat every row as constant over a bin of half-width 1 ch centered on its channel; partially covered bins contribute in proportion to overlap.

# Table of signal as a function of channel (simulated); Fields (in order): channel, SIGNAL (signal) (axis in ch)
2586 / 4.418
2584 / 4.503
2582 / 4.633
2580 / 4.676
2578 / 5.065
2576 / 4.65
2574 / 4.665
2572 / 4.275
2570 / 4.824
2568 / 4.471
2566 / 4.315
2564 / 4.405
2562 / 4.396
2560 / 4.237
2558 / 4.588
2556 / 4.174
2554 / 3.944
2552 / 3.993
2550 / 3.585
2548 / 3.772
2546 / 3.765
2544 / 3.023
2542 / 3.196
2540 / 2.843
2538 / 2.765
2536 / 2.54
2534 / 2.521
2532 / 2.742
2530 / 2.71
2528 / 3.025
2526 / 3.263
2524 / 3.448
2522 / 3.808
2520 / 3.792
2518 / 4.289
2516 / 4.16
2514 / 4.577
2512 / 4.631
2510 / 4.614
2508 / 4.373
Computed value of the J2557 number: 0.8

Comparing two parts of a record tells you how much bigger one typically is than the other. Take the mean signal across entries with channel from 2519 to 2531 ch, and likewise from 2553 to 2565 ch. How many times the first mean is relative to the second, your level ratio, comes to 0.78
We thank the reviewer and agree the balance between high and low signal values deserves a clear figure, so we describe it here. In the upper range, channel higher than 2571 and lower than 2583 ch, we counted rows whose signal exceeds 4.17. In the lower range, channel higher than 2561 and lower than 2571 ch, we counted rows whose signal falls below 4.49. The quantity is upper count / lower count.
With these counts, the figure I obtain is 1.5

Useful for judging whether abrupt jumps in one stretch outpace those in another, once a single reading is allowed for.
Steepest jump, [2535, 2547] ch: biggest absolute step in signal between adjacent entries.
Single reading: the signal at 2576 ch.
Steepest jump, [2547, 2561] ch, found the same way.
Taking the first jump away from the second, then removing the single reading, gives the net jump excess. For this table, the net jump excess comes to -5.0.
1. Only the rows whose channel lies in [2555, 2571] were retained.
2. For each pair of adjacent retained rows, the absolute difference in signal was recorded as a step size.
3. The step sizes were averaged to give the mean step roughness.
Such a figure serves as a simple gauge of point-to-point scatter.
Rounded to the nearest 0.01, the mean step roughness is 0.22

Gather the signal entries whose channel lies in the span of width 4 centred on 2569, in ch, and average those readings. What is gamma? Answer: 4.6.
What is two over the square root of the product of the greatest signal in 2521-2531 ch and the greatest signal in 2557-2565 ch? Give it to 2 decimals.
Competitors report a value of 0.48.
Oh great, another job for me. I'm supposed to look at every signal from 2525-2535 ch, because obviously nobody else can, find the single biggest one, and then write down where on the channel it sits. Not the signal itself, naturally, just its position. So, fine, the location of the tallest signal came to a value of 2526 ch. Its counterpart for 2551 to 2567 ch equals 2558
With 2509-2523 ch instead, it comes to 2512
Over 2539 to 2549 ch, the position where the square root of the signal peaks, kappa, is 2548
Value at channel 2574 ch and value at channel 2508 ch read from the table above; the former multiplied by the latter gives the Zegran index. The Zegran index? 20.4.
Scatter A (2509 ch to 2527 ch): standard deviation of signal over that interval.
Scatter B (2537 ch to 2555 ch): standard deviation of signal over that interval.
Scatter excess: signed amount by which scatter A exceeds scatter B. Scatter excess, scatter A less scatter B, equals 0.03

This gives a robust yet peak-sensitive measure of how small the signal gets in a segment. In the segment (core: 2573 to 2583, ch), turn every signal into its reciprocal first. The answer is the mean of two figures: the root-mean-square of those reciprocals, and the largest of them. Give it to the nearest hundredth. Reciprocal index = 0.21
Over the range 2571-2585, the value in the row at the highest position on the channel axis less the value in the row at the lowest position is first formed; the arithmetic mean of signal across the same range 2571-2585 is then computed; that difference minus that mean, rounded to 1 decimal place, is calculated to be -4.4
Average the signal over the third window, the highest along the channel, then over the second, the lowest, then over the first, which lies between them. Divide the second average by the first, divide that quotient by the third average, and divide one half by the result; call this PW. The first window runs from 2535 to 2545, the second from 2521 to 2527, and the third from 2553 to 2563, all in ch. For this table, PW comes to 1.7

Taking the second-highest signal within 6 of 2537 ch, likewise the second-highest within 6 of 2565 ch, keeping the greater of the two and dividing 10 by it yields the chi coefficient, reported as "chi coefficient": 2.24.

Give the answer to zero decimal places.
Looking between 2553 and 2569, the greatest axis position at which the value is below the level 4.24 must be 2560 ch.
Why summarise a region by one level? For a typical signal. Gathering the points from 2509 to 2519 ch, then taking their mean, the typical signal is 4.5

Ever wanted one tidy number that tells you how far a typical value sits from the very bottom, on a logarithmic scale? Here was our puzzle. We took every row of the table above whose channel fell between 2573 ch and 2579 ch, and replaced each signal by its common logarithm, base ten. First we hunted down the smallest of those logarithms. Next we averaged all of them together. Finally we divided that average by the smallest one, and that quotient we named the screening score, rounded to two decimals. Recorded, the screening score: 1.02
